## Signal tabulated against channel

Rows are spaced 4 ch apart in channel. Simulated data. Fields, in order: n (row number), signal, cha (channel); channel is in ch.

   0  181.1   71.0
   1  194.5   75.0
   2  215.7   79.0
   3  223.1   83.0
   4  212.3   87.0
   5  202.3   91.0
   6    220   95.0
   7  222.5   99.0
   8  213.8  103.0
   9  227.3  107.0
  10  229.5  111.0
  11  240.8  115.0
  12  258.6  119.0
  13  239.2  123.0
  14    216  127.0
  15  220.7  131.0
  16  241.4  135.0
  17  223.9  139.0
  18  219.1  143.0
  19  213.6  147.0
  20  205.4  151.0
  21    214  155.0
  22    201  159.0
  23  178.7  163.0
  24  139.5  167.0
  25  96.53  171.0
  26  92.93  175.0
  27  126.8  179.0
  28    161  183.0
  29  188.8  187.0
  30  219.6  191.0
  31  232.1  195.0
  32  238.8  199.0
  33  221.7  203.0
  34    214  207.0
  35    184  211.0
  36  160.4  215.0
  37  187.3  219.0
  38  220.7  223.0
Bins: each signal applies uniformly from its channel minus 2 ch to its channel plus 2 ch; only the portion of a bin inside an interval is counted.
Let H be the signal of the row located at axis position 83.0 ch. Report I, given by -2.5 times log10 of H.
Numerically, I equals -5.87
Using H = 223.1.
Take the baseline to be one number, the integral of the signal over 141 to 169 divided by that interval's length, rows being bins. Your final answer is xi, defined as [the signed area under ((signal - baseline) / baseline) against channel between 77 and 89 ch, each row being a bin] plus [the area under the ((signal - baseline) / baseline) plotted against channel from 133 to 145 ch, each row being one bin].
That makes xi 3.3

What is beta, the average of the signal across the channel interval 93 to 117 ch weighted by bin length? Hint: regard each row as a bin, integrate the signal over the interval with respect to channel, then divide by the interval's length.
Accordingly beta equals 226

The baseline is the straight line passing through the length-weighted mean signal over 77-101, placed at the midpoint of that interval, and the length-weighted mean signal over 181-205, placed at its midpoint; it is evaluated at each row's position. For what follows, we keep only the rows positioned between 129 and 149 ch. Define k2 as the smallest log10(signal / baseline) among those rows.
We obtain 0.00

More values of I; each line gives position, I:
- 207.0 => -5.83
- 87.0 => -5.82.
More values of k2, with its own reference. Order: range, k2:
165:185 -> -0.36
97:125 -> 0.00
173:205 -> -0.36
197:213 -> -0.06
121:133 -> 0.00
